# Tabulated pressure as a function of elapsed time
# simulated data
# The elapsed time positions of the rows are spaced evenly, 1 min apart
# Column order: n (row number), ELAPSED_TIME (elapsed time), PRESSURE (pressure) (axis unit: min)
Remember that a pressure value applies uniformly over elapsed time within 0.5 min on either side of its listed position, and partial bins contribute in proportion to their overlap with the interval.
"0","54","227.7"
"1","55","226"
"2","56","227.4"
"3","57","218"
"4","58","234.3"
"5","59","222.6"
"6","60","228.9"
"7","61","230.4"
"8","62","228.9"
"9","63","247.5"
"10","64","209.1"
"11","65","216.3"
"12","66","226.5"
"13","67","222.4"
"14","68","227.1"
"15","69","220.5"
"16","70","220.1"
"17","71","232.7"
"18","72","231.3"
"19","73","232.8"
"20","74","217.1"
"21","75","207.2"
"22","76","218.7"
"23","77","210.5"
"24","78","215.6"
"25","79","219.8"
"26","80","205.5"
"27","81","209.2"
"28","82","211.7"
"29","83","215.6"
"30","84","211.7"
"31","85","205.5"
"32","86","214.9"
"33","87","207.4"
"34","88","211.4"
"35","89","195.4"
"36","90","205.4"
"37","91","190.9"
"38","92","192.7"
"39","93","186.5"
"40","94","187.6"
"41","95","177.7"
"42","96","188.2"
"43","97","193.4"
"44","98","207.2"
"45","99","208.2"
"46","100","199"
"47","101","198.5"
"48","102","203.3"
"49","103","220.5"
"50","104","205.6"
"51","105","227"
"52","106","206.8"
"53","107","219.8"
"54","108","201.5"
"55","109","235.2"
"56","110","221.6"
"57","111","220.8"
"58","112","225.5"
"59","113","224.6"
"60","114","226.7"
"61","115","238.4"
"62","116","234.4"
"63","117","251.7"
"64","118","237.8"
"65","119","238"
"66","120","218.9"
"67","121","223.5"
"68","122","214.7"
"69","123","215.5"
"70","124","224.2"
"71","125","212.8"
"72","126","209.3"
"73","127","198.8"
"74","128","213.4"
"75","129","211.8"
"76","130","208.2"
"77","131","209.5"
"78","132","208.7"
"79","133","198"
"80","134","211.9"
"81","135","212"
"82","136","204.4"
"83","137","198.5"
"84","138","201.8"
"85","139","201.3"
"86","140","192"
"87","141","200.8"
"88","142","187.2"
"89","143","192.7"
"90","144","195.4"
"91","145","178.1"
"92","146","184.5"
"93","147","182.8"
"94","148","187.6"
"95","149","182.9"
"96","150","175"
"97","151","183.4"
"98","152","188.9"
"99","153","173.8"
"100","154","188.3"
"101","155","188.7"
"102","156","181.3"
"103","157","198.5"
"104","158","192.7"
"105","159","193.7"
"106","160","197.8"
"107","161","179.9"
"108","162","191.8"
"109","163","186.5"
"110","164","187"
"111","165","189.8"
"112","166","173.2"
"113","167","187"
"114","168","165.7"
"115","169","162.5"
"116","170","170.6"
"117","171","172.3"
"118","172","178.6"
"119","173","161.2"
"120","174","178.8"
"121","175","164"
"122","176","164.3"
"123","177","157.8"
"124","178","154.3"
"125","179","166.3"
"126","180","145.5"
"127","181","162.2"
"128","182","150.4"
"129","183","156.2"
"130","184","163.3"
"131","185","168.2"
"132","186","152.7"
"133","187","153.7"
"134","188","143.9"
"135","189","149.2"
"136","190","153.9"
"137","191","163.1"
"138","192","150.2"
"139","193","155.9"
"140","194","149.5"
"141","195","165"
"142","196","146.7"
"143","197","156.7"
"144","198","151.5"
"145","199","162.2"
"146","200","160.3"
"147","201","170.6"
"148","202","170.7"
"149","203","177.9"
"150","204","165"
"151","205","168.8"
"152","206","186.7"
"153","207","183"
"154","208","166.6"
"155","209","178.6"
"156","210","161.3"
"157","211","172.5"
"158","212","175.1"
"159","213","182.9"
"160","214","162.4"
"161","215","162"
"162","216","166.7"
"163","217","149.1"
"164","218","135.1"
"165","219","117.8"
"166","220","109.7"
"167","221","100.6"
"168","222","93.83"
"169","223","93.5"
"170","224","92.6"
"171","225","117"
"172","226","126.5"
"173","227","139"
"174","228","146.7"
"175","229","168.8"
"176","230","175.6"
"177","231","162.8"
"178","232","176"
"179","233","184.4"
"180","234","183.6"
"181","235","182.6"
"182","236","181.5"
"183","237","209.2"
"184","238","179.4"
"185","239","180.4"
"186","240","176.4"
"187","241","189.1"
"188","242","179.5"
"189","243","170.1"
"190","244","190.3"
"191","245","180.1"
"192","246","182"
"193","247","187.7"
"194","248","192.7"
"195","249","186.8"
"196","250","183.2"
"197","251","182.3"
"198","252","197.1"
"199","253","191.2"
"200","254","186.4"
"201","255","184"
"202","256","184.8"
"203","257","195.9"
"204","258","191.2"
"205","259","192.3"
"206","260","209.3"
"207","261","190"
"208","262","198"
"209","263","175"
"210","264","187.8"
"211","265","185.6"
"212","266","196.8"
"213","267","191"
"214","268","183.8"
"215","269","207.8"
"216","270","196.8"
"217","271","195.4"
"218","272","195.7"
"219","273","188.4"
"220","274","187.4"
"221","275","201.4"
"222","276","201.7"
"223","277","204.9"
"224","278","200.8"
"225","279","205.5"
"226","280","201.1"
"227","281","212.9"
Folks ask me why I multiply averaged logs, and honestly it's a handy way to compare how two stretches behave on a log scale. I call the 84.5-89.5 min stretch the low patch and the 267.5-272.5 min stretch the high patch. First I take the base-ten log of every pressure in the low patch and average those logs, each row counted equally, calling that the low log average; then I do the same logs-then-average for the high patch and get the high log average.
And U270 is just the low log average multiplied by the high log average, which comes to 5.31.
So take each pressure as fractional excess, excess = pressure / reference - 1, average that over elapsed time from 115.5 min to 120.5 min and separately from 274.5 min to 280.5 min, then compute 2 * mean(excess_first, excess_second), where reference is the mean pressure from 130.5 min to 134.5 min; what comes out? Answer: 0.12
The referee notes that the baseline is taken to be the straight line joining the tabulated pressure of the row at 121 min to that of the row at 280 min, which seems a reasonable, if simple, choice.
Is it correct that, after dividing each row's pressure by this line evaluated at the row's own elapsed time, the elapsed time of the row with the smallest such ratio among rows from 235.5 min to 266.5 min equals 243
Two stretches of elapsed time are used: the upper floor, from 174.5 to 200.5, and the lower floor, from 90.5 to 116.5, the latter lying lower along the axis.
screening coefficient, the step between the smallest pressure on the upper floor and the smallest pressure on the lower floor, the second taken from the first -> -34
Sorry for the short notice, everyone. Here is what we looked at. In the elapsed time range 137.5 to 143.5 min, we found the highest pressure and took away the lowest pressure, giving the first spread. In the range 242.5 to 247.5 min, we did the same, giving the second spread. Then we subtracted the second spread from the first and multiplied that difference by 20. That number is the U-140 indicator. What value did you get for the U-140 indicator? -112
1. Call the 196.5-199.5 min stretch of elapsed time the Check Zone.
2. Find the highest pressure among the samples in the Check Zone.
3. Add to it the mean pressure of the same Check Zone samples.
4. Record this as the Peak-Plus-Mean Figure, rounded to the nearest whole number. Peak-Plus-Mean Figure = 319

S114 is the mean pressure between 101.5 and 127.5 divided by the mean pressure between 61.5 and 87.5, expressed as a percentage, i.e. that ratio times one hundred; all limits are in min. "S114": 101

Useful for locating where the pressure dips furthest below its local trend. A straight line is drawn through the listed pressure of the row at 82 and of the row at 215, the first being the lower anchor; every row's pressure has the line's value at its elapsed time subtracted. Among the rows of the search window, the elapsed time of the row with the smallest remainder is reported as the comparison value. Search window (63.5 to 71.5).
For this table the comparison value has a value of 64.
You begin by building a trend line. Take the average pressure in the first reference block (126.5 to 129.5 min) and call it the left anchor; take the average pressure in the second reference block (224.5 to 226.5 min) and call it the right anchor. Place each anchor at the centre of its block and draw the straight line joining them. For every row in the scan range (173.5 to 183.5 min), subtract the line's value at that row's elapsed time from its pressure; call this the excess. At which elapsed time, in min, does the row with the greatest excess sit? 174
